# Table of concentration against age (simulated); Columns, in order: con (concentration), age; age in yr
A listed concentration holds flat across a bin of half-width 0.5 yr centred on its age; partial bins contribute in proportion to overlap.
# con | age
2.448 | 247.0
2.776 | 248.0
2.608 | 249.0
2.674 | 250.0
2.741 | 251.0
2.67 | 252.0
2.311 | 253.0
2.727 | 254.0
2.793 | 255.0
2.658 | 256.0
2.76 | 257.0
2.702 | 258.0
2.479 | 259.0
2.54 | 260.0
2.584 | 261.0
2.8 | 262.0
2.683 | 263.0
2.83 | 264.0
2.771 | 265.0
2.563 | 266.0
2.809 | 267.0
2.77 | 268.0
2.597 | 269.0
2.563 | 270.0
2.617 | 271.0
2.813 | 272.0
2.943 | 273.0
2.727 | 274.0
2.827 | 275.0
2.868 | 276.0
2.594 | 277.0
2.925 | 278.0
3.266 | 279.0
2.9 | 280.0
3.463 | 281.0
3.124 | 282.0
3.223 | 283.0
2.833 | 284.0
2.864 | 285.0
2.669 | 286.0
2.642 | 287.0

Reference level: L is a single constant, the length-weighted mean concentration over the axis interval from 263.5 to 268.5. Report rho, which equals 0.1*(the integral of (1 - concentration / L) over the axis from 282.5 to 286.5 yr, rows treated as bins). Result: -0.022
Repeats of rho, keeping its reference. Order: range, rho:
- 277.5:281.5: -0.057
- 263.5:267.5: 0.001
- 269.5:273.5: 0.002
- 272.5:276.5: -0.013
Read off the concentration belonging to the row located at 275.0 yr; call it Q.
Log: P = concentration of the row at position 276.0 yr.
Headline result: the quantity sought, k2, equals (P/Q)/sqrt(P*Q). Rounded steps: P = 2.868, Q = 2.827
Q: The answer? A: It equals 0.356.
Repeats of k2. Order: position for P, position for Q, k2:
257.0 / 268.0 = 0.360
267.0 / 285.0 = 0.346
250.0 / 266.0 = 0.399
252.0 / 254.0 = 0.363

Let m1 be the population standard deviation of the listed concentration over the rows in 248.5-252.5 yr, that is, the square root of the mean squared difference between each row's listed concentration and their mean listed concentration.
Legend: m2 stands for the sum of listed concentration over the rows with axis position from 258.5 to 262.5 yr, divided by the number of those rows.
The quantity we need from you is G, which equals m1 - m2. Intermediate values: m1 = 0.047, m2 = 2.60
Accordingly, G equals -2.55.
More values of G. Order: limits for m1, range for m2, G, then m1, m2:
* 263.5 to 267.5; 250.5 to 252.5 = -2.60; 0.106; 2.71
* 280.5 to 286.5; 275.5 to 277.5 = -2.46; 0.268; 2.73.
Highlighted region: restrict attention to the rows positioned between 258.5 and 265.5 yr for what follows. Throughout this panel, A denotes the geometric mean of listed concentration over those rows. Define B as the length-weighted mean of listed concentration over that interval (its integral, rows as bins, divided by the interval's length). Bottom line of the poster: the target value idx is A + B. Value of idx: 5.3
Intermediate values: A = 2.67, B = 2.67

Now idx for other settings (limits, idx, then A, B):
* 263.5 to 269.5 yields 5.4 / 2.72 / 2.72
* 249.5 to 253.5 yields 5.2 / 2.59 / 2.60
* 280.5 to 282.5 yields 6.6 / 3.29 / 3.29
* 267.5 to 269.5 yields 5.4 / 2.68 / 2.68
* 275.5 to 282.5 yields 6.0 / 3.01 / 3.02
